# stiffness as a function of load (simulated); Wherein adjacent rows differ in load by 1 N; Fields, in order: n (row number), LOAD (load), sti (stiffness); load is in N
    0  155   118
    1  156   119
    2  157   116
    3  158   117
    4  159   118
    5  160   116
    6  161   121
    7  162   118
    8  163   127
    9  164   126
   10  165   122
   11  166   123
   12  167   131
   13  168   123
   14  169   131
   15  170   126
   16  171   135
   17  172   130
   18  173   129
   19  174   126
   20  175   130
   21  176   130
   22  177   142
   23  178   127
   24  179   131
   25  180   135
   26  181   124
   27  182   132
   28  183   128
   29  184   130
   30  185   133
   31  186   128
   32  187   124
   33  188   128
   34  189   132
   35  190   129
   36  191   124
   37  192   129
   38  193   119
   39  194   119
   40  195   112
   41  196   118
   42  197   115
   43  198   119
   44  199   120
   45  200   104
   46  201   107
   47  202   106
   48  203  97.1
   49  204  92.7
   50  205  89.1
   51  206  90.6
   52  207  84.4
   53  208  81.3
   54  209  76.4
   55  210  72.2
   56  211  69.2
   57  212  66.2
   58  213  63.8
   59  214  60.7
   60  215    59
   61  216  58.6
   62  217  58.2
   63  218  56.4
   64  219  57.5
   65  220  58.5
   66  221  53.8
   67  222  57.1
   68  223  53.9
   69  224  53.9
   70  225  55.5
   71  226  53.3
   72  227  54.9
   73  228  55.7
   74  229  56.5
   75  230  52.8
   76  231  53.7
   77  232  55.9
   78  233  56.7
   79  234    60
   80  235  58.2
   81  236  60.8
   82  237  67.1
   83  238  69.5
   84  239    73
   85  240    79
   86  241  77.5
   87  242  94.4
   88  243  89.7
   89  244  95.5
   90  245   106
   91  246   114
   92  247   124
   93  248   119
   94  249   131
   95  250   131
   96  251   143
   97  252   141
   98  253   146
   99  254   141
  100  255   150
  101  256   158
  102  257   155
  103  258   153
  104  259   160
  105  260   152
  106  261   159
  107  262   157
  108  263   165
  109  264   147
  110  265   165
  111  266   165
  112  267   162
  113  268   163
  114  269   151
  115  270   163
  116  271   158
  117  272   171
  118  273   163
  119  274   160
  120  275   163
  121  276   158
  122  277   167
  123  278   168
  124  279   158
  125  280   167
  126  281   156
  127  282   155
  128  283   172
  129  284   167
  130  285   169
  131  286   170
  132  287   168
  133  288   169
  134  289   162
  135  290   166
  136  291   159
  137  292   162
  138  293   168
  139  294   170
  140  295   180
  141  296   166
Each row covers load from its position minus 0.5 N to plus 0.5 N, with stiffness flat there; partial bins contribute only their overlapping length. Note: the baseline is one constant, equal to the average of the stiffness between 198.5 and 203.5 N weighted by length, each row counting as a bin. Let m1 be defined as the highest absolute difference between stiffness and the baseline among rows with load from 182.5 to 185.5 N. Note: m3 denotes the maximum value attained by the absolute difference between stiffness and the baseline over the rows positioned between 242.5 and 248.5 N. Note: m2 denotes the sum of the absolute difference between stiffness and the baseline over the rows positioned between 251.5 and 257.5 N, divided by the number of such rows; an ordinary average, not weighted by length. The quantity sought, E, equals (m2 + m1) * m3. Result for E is 1166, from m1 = 26.2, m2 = 42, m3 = 17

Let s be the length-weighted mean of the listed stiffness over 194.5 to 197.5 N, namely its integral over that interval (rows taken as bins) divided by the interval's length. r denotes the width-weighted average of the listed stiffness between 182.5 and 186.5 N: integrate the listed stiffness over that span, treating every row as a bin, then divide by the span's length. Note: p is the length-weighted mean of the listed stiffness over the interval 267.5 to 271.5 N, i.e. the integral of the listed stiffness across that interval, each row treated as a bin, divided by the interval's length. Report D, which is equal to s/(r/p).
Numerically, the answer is 141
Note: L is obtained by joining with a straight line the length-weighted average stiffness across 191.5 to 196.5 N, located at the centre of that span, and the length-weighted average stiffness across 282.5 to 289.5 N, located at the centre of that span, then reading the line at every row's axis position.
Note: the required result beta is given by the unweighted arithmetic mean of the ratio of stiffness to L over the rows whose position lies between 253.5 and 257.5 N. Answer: 0.99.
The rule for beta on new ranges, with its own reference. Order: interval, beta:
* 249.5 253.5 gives 0.94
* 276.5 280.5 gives 1.01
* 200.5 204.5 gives 0.81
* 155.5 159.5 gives 1.17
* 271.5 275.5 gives 1.02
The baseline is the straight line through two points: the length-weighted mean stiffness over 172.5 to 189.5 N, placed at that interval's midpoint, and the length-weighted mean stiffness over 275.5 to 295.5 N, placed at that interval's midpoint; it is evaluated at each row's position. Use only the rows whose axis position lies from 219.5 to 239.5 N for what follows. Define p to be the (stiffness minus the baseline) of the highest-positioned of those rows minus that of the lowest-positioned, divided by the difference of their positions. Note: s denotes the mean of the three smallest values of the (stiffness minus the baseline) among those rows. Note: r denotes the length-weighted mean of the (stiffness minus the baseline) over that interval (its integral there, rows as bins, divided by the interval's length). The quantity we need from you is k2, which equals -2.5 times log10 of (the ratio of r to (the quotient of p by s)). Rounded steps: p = 0.4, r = -88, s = -93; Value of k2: -10.7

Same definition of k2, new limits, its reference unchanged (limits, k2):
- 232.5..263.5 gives -7.5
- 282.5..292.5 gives 0.3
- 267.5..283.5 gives -1.1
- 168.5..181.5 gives -2.4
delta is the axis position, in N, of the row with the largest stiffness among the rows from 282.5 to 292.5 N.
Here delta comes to 283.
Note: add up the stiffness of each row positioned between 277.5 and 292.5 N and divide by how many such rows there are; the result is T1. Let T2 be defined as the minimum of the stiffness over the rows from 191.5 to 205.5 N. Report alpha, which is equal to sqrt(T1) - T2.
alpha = -76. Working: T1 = 165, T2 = 89.1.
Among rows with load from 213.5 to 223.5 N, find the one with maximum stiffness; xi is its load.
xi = 214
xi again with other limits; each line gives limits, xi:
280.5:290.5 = 283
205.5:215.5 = 206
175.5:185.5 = 177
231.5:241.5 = 240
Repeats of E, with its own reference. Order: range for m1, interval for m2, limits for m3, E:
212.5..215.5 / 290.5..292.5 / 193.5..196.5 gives 1236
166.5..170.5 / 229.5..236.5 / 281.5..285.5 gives 4832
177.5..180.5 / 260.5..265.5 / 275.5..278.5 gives 4892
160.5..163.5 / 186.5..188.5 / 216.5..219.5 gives 1985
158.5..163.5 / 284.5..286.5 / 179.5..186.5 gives 2335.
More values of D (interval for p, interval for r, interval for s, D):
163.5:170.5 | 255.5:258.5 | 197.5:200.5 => 93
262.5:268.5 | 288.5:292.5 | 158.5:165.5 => 120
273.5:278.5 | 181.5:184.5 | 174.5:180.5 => 166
